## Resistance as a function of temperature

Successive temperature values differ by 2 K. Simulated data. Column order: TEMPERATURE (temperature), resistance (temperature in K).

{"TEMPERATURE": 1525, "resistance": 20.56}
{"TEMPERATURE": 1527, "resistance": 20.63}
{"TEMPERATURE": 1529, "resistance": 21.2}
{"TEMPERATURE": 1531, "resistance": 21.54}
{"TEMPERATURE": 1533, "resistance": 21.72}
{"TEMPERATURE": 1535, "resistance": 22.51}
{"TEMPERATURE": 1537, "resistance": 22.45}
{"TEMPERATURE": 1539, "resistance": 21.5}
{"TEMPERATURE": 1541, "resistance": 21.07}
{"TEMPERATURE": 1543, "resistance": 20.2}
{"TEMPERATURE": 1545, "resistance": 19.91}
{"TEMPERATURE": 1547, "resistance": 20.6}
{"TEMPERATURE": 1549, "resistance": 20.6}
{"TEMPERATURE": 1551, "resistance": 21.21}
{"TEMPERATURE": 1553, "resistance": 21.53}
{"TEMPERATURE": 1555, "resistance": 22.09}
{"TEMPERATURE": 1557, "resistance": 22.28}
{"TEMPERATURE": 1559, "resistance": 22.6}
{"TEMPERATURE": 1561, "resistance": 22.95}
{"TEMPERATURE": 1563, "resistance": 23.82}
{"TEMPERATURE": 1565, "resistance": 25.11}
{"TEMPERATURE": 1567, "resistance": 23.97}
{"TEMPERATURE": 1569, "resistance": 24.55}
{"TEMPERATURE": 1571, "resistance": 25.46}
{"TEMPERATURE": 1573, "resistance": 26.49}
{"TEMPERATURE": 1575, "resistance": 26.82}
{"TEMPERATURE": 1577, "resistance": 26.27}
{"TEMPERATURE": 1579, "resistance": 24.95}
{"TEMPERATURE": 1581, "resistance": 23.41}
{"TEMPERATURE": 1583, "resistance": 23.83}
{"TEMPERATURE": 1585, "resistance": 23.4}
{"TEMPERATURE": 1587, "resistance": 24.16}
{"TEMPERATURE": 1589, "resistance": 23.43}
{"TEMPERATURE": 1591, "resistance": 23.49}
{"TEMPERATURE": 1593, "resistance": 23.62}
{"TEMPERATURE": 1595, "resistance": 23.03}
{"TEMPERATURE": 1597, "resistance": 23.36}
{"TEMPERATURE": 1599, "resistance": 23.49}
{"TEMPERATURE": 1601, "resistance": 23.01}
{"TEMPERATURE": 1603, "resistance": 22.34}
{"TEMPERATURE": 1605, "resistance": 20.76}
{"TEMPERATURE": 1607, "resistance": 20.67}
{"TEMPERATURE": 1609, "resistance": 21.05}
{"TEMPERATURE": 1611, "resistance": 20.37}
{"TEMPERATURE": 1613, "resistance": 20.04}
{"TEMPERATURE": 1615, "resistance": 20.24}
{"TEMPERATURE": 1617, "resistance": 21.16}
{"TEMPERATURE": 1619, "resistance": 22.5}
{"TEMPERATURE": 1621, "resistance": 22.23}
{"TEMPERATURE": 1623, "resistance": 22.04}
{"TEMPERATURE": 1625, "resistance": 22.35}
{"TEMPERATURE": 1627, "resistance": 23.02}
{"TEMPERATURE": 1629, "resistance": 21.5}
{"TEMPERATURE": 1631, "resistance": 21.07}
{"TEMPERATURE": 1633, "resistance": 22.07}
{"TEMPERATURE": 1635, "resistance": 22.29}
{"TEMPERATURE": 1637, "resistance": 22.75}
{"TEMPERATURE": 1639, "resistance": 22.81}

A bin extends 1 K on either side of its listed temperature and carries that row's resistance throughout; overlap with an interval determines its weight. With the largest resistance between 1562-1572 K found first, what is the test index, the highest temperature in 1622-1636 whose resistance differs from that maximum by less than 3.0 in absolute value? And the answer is 1627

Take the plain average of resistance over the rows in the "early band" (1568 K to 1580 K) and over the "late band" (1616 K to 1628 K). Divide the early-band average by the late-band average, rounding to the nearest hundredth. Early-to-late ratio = 1.16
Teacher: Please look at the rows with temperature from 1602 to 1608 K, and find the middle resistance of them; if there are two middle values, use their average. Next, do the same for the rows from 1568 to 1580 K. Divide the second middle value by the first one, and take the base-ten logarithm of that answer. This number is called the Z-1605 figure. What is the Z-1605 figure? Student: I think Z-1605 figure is 0.10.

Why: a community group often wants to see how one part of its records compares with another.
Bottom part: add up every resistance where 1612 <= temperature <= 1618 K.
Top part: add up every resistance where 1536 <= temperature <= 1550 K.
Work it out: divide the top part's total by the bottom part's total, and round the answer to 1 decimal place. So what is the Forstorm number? 2.4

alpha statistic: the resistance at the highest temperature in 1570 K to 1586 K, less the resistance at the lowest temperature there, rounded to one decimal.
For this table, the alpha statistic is -2.1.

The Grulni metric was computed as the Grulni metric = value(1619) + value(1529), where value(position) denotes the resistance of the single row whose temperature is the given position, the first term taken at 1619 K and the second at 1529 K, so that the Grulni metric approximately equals 43.7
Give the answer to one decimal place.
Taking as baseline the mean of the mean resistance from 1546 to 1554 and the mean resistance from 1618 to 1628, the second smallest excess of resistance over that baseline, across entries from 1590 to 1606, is 0.6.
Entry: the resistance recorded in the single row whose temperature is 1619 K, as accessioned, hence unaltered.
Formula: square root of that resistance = 4.74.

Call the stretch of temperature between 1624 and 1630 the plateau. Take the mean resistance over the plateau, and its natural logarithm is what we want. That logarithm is 3.10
